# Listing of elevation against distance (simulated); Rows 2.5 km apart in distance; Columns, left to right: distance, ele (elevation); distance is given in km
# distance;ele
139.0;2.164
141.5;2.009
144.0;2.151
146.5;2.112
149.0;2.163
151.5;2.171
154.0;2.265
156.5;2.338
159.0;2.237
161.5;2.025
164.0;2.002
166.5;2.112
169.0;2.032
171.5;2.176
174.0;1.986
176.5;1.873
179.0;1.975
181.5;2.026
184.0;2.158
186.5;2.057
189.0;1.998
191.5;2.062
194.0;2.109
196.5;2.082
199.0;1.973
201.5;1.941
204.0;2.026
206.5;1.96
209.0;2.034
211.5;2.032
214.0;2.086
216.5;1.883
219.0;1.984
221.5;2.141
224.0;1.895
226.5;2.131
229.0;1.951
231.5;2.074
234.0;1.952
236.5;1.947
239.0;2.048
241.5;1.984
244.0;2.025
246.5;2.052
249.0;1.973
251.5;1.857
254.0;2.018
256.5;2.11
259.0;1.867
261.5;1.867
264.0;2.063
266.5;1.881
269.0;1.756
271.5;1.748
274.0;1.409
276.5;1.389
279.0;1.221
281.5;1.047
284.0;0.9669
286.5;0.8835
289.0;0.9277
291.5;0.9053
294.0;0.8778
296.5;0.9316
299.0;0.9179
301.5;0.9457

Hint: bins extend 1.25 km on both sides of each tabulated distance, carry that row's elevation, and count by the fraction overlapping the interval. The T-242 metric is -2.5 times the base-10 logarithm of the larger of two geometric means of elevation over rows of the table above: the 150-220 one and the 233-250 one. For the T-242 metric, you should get -0.782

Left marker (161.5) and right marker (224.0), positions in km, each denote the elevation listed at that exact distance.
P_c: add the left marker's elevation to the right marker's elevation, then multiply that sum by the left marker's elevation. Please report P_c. 7.9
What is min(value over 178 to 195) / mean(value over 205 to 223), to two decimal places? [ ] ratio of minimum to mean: 0.98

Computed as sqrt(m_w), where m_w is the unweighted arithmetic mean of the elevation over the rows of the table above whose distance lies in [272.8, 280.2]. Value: 1.16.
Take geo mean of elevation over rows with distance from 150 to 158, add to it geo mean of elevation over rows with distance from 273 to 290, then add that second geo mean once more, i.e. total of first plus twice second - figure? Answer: 4.5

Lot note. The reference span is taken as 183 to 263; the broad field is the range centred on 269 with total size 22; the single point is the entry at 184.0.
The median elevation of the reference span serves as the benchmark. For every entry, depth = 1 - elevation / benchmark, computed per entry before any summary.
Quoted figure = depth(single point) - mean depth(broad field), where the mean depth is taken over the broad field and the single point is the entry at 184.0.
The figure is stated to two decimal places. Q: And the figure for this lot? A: -0.23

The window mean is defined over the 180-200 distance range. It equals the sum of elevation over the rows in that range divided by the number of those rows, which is 2.058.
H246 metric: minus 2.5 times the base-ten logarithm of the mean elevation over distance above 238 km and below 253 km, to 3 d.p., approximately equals -0.747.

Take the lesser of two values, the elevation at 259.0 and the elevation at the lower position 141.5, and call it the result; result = 1.87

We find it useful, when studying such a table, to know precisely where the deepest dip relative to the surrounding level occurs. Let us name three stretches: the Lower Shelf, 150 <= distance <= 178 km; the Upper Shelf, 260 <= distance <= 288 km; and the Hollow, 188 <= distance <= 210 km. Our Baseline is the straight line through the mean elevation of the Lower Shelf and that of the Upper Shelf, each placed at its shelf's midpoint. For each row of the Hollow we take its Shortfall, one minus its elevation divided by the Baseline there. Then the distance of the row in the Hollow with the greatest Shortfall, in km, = 189.0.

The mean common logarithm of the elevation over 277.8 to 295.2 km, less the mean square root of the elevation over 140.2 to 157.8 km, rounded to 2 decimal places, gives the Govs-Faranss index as -1.49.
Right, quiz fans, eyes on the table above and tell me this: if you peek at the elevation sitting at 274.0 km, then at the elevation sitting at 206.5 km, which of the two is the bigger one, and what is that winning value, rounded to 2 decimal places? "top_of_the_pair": 1.96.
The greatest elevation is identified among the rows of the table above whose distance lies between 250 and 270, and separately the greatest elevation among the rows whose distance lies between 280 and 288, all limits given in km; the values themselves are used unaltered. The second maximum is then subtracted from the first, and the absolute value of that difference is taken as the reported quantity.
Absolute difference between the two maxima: 1.1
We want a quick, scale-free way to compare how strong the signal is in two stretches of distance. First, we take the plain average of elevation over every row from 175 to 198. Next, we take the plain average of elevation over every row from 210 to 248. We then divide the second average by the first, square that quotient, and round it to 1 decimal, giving 1.0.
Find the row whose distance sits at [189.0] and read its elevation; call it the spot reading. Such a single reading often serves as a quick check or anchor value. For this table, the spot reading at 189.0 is 1.998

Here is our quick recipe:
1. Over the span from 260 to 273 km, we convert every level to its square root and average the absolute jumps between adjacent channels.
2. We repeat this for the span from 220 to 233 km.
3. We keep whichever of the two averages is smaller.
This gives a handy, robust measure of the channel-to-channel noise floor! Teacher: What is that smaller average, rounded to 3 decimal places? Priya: 0.046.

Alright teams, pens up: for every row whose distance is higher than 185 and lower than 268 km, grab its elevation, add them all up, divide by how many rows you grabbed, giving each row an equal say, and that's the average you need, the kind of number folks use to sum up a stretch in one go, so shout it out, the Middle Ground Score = 2.002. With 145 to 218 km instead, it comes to 2.065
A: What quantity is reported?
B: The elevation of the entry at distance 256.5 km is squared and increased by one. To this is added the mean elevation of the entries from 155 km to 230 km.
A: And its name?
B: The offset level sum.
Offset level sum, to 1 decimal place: 7.5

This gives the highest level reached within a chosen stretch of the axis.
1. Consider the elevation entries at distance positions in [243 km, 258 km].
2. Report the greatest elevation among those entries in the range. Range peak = 2.11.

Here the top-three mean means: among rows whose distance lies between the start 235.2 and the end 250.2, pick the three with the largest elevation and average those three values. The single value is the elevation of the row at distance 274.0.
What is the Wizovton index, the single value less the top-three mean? -0.6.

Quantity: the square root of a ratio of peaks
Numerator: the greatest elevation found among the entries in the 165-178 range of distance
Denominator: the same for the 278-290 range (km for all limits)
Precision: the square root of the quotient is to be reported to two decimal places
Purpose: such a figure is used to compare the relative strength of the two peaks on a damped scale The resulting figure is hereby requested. 1.33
